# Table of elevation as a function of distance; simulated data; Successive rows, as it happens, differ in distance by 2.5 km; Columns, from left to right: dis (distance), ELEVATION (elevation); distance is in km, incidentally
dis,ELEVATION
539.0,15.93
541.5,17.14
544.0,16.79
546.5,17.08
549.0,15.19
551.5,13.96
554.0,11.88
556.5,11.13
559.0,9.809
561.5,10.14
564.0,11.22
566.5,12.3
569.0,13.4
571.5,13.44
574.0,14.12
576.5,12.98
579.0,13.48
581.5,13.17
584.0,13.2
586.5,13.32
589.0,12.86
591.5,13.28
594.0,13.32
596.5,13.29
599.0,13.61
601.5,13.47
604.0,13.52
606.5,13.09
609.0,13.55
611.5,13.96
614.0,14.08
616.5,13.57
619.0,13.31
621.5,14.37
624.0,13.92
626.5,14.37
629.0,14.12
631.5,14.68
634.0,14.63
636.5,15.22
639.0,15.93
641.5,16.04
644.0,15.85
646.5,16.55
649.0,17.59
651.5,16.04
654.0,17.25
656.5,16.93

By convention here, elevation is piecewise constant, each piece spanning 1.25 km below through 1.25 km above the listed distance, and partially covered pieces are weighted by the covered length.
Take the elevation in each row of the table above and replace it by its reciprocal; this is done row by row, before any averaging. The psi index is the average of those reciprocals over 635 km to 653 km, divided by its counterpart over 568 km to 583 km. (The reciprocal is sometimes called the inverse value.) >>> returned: 0.83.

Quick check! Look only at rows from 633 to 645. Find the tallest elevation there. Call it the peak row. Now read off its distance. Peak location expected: 641.5 km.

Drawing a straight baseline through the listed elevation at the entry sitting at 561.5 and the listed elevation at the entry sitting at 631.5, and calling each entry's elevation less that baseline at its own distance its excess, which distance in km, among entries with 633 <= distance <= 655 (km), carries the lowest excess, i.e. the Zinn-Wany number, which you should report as 634.0 km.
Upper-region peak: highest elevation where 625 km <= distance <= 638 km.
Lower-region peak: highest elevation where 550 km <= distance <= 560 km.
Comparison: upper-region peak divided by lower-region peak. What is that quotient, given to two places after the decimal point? 1.09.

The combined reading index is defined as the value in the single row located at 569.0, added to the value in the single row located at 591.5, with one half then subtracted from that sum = 26.2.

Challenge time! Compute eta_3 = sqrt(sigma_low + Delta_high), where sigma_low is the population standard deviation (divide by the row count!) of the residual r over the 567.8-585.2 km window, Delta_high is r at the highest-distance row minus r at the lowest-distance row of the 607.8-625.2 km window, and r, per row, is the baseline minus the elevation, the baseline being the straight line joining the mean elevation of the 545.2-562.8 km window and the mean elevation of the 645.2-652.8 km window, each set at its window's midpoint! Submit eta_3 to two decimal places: 0.85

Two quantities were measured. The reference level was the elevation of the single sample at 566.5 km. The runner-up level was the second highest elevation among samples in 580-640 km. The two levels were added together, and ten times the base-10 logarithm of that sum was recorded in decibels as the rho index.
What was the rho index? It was 14.4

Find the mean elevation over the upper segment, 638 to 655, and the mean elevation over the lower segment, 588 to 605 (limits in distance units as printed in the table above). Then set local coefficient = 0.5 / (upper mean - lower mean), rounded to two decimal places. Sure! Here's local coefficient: 0.16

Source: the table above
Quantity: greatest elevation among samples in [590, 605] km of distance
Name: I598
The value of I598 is 13.61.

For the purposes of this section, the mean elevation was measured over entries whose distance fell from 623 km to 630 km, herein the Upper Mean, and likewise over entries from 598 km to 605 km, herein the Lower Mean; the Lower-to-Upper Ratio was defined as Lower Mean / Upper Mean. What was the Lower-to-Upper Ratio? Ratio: 0.96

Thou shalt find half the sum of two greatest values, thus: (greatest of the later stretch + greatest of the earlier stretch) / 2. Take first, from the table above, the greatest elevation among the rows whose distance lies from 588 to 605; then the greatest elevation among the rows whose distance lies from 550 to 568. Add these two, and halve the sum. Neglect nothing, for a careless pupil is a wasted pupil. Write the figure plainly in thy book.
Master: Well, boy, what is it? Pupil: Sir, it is 13.8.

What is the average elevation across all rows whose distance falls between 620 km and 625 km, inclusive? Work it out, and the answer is 14.1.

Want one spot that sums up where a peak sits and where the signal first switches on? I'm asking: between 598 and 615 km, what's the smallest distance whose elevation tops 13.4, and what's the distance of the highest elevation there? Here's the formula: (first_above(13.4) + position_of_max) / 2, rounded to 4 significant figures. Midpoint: 606.5 km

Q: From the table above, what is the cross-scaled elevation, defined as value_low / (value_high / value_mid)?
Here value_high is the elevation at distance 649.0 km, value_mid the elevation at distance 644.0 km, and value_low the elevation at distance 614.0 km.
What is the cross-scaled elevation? 12.7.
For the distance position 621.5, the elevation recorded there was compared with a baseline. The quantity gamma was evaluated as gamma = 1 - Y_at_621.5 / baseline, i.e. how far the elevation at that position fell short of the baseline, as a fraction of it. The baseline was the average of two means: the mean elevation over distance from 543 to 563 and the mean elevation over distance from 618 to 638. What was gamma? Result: 0.0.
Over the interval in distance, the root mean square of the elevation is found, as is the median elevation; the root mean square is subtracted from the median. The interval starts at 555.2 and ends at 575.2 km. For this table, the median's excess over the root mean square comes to -0.28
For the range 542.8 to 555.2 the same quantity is 0.09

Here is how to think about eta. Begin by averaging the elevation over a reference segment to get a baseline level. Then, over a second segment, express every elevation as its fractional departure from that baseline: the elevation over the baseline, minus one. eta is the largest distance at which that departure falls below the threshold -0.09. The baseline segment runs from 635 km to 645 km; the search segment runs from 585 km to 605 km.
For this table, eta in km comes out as 604.0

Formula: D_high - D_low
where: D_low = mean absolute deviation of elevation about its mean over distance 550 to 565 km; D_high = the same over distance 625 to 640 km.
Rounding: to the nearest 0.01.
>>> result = -0.54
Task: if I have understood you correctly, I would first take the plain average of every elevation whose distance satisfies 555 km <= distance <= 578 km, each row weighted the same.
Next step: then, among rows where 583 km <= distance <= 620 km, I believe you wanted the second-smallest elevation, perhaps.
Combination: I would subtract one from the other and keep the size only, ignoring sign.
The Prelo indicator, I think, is 1.0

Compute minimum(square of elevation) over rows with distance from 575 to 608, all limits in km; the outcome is 165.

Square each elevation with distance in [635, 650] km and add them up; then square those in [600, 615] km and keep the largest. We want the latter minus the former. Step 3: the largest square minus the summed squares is -1379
